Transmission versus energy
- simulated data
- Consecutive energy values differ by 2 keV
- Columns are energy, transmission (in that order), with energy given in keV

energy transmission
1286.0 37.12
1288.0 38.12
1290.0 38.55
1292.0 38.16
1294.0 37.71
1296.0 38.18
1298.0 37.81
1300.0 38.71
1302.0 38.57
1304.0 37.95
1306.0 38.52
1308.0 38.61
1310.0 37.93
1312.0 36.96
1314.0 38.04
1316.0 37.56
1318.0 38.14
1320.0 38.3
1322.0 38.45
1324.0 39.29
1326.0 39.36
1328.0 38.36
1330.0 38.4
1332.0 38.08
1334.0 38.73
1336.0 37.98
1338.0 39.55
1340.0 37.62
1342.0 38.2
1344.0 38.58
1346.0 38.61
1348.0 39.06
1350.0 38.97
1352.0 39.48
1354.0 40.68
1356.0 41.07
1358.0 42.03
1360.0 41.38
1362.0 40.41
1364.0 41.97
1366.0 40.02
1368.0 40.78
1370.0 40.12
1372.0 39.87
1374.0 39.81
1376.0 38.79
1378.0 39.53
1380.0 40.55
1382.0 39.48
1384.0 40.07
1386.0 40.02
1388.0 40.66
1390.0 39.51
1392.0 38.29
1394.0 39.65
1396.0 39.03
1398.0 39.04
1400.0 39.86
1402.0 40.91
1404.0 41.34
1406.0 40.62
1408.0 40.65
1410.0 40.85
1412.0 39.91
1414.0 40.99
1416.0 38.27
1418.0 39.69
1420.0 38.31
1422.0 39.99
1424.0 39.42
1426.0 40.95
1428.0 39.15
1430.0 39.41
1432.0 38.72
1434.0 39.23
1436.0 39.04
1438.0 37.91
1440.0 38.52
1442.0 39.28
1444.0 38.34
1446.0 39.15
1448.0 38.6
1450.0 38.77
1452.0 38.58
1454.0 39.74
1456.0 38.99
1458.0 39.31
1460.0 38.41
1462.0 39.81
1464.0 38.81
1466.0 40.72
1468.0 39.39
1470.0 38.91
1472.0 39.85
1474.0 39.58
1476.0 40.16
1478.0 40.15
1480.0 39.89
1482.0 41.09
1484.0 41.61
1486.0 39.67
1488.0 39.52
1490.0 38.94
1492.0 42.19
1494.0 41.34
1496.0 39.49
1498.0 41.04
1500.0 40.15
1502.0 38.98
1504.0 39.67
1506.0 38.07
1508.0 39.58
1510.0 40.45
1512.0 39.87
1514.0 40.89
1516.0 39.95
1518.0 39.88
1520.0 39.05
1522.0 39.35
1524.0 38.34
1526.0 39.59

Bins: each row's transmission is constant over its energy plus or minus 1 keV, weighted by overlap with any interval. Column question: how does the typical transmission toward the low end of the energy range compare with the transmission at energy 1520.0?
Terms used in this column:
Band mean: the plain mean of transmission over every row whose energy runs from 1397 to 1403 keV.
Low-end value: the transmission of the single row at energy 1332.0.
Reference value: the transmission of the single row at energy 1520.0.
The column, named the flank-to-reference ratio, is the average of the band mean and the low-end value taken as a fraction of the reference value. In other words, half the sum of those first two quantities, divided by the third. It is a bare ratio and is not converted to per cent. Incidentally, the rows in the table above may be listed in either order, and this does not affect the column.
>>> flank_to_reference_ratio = 0.999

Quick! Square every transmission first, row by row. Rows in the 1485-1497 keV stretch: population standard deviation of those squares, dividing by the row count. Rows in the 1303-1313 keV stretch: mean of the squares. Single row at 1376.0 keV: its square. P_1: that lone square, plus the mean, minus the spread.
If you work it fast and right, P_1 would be 2854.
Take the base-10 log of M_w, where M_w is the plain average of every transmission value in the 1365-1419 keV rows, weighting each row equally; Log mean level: 1.60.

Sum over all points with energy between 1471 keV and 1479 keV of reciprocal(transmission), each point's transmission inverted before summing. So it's 0.10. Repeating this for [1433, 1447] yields 0.18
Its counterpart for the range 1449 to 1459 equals 0.13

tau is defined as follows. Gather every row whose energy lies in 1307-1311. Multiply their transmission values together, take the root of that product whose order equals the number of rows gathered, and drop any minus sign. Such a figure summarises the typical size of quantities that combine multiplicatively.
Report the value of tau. 38.3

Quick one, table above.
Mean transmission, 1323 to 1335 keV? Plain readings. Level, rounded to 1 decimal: 38.7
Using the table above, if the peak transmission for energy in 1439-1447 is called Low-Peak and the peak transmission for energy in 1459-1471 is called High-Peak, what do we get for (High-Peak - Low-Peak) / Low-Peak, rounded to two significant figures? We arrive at 0.037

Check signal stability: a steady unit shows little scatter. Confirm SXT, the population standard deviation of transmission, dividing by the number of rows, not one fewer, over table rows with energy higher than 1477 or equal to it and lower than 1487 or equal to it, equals 0.74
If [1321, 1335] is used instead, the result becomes 0.45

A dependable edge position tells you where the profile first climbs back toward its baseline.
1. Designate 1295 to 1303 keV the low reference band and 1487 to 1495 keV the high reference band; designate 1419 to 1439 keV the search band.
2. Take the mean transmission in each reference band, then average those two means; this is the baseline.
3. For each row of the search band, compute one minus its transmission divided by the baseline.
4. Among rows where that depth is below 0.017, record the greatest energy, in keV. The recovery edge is 1436.0 keV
